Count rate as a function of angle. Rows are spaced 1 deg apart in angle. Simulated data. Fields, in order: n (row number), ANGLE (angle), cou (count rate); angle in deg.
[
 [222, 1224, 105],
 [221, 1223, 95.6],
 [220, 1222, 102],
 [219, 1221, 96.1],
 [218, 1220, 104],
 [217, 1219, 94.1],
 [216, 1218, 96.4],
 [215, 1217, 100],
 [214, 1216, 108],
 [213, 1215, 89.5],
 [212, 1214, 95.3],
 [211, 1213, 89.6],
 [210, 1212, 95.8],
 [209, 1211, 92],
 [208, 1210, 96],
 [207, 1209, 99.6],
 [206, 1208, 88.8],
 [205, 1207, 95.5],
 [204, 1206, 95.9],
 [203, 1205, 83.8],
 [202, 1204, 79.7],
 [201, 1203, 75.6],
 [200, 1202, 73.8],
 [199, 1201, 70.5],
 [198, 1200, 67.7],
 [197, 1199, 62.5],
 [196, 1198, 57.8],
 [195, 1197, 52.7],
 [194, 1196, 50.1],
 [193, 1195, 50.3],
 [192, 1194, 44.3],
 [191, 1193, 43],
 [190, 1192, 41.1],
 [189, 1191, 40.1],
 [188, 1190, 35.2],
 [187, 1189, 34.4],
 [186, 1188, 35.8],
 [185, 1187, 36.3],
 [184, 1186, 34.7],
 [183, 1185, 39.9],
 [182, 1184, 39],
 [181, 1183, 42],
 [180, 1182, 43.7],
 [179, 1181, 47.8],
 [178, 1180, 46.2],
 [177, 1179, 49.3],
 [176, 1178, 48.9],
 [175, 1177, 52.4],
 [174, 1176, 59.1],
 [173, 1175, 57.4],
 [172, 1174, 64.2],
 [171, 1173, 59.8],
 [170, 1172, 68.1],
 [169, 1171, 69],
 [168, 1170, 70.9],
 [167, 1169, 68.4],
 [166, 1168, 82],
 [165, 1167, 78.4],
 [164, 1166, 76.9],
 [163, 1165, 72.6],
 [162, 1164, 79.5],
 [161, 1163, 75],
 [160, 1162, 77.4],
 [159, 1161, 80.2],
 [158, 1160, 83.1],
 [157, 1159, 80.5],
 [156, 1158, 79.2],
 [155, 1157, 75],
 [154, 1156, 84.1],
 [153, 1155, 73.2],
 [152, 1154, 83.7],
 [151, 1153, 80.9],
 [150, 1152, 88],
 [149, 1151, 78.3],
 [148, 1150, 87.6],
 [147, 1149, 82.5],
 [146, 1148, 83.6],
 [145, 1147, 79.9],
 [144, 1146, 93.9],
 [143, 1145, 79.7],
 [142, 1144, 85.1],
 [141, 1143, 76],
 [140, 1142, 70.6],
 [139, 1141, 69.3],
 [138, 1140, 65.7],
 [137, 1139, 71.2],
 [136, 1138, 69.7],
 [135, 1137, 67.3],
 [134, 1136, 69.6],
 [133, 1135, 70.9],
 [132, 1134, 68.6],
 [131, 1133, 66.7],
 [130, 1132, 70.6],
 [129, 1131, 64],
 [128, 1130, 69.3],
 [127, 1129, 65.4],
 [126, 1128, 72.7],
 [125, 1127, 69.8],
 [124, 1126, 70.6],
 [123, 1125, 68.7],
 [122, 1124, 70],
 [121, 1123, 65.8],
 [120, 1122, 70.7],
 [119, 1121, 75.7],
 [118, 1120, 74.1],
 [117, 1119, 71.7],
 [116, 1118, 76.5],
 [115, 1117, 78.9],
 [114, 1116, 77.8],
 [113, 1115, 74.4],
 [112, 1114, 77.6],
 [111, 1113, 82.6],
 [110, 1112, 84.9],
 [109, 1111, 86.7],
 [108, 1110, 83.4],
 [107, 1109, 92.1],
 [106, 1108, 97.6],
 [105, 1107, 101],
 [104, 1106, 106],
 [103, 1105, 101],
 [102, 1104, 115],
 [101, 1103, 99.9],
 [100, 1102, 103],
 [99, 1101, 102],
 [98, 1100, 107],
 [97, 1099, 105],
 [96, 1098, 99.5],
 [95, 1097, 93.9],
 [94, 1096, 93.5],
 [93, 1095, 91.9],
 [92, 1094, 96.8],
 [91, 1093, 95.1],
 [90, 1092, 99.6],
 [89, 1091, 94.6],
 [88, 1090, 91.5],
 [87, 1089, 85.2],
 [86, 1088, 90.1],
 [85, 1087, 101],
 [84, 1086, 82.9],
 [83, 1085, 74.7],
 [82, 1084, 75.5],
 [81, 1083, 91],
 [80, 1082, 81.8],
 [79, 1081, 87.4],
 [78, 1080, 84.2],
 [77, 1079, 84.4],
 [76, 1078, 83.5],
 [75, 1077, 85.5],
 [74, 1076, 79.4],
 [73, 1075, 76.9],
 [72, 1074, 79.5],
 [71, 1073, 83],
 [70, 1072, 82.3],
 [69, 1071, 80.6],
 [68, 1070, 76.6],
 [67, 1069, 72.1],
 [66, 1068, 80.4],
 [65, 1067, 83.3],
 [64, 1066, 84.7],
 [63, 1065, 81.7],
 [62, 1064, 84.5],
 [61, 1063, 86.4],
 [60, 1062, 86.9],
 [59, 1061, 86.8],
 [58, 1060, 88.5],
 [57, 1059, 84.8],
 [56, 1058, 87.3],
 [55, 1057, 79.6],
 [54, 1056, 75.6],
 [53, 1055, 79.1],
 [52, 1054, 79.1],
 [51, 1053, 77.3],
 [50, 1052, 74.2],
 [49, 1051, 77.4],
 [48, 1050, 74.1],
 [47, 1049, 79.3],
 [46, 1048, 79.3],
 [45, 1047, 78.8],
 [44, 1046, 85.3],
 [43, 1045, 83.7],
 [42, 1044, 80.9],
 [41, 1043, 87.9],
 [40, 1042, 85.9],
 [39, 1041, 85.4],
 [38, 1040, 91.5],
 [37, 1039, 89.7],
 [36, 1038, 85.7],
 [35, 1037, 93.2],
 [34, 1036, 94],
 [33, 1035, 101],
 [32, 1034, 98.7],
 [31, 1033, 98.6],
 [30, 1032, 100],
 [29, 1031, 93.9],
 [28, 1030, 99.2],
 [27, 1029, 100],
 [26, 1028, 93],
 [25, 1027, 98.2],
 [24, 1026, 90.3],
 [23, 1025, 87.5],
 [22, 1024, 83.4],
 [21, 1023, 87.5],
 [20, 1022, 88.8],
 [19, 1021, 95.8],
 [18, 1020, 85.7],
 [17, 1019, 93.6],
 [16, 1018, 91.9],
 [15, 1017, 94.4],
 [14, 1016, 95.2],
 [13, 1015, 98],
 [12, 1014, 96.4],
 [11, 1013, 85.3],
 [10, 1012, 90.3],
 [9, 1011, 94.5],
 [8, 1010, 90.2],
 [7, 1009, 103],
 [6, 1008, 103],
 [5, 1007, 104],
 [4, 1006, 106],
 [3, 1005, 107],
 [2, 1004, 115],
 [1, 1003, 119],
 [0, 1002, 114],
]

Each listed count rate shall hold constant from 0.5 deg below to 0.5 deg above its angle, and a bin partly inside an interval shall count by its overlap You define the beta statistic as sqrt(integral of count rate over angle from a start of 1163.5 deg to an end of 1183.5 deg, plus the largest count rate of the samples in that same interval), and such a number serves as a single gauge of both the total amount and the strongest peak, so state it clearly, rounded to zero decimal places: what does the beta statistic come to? 36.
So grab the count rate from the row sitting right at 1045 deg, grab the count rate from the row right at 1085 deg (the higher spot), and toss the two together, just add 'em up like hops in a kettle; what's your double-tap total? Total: 158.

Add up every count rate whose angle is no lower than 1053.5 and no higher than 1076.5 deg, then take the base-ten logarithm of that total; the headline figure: 3.27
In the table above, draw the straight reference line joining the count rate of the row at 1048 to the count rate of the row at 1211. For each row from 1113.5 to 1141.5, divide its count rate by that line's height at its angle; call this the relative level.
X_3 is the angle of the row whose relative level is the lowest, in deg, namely 1131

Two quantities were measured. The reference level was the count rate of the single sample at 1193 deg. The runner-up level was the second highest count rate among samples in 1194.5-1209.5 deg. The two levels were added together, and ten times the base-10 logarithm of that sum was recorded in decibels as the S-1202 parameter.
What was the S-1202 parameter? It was 21.4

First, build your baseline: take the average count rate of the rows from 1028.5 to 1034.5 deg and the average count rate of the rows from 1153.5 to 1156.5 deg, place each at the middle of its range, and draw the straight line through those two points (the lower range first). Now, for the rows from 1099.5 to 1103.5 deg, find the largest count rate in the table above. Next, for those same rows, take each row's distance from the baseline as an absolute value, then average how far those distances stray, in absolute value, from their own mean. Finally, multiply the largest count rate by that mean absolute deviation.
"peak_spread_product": 209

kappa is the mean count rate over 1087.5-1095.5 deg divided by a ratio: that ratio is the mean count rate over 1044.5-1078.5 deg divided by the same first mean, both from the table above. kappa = 107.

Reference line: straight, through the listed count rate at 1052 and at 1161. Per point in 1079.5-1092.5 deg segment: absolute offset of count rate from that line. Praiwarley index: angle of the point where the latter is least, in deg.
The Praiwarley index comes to 1084 deg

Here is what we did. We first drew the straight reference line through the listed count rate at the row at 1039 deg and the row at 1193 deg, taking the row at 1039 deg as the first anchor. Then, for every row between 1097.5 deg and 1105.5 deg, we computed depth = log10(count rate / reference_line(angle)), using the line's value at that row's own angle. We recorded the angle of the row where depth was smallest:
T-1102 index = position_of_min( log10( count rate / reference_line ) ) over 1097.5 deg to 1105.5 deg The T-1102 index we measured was 1098 deg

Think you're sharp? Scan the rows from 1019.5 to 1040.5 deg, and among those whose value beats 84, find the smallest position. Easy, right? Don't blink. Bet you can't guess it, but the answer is 1020 deg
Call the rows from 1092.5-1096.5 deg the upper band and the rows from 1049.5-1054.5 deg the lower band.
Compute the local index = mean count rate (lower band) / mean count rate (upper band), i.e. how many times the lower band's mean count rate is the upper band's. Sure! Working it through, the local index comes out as 0.8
